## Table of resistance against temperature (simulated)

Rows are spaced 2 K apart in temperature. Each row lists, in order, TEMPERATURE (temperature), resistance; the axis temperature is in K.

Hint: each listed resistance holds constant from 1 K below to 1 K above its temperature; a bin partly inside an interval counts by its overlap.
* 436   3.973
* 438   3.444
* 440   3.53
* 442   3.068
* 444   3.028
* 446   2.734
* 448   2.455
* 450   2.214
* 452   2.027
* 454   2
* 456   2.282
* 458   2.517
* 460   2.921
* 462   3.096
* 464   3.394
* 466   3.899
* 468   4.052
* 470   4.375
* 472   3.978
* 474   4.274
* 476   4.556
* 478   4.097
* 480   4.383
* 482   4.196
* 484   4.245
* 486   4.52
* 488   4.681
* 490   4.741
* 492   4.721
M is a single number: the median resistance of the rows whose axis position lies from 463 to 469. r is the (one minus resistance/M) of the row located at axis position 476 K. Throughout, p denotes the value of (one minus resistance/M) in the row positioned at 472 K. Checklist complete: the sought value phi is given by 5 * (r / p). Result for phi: 42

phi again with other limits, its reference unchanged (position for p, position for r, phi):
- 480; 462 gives -8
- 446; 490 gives -4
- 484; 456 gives -23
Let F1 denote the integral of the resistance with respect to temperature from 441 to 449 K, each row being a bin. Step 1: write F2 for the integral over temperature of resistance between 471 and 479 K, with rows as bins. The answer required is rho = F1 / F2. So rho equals 0.7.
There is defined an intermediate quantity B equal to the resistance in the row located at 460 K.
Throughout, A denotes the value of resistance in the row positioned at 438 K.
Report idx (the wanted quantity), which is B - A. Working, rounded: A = 3.444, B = 2.921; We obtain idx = -0.5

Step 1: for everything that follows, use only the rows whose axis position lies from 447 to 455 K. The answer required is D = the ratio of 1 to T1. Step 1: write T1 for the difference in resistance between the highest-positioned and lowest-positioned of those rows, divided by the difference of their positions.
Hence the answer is -13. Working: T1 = -0.08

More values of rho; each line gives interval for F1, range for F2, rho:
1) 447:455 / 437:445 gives 0.7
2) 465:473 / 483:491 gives 0.9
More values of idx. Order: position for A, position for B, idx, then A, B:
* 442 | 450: -0.9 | 3.068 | 2.214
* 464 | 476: 1.2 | 3.394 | 4.556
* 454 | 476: 2.6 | 2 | 4.556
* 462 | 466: 0.8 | 3.096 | 3.899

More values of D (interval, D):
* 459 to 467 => 6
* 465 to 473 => 76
